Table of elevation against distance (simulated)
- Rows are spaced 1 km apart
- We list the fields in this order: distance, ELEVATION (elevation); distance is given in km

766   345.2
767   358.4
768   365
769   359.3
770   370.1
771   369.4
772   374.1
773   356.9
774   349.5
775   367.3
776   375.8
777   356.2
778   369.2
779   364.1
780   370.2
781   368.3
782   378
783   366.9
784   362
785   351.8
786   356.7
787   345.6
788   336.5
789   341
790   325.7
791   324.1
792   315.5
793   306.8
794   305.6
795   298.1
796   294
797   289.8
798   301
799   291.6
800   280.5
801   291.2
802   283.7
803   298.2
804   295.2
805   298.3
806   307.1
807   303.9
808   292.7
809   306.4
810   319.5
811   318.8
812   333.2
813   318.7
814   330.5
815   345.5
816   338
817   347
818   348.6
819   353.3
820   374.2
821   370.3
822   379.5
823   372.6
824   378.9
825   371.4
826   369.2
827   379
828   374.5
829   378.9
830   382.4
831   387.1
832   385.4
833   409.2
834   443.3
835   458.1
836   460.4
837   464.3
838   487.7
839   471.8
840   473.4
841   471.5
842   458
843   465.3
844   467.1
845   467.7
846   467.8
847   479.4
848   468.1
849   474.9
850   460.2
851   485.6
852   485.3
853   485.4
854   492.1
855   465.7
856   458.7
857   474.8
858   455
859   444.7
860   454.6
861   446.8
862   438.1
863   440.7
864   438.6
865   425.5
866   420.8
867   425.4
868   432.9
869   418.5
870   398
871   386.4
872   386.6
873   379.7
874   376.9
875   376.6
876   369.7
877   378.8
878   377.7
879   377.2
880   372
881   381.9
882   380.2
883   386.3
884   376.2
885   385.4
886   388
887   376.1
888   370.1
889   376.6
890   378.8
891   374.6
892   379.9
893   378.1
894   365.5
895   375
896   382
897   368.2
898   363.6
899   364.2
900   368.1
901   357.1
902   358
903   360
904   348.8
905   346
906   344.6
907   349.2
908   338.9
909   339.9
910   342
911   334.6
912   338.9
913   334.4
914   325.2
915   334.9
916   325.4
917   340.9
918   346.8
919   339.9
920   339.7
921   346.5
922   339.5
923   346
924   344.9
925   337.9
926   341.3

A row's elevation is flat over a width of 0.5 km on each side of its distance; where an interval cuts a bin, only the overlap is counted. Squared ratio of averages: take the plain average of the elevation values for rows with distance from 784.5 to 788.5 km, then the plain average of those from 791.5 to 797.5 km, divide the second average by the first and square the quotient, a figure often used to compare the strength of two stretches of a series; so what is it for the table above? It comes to 0.75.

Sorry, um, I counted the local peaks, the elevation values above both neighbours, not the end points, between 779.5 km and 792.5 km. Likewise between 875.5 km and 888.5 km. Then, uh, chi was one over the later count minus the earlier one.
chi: 1.0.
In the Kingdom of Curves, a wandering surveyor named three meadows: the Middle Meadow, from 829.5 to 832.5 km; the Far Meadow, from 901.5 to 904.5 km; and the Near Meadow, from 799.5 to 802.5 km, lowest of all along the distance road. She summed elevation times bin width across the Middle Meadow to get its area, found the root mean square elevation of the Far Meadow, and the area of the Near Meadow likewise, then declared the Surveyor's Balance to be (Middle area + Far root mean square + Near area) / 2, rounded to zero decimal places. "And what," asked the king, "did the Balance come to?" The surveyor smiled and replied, 1183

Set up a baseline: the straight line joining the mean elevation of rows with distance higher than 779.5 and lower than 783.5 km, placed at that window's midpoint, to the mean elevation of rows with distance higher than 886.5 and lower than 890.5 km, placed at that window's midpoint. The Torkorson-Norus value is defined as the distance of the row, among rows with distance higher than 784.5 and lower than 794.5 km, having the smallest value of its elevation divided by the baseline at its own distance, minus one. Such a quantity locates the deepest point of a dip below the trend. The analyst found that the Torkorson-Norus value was 794 km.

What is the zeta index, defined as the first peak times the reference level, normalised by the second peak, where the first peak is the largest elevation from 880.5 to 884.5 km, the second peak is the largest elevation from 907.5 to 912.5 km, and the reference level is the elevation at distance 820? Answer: 423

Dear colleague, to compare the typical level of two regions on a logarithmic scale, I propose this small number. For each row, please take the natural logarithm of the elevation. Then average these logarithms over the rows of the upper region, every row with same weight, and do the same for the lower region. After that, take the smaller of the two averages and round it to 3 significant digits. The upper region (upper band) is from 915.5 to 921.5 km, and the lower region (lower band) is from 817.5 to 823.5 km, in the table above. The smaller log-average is 5.83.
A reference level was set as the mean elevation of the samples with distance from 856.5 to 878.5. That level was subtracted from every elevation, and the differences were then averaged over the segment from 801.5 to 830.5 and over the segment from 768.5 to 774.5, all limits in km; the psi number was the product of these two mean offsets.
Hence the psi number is 3964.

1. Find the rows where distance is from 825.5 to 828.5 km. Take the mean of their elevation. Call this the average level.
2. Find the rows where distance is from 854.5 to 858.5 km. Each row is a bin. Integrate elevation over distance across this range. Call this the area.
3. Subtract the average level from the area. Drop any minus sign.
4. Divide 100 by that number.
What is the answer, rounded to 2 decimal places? 0.07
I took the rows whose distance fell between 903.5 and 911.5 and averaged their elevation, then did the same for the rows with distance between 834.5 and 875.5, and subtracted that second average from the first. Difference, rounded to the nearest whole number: -106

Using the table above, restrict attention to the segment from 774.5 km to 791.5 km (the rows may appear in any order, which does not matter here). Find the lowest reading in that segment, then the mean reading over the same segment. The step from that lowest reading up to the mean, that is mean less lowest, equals 32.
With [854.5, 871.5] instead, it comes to 50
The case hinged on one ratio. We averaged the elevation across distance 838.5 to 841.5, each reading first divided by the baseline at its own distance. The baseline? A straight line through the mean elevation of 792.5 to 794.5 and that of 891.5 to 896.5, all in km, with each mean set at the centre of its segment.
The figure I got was 1.39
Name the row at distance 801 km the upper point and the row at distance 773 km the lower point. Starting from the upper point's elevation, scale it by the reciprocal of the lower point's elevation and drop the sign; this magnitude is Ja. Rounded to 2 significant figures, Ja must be 0.82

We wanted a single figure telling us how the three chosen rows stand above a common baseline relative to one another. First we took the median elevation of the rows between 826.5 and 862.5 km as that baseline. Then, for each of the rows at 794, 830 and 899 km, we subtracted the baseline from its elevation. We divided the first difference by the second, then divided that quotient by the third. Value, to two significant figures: -0.020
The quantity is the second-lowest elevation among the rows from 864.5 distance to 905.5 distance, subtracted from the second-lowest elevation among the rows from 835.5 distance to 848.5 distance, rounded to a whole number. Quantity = 112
